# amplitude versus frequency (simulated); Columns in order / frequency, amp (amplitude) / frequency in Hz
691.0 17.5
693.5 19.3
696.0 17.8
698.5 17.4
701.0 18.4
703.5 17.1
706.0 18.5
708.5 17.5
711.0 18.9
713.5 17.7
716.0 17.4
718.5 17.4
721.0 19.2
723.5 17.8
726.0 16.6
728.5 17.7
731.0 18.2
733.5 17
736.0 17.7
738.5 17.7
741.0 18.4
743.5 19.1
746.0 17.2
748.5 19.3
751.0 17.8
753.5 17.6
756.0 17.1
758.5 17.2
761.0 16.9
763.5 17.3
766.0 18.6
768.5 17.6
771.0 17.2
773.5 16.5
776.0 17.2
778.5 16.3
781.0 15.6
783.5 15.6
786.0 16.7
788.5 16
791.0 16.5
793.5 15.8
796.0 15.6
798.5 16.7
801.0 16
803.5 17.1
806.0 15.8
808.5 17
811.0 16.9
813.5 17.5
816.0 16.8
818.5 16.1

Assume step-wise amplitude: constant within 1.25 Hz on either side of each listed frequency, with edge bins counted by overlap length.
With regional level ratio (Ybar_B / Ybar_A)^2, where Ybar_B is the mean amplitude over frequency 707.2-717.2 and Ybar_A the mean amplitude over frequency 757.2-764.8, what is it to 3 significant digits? 1.09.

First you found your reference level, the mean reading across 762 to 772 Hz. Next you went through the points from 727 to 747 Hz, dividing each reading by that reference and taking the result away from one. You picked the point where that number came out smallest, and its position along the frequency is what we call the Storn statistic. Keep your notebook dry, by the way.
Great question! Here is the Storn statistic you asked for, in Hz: 743.5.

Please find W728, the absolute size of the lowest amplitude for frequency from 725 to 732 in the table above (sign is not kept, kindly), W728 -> 16.6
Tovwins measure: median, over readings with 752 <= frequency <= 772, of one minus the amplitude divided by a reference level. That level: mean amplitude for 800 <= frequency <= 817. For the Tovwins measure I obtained -0.031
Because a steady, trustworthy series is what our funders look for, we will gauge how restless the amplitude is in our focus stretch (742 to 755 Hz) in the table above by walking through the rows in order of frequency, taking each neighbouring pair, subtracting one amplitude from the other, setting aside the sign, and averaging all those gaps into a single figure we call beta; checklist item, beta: 1.4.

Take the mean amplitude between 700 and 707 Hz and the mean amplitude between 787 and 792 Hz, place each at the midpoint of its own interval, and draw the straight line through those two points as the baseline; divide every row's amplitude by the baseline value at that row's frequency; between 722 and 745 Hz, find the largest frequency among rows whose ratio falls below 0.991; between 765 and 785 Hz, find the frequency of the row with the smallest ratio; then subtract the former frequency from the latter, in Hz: 47.5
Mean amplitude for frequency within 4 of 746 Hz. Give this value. 18.5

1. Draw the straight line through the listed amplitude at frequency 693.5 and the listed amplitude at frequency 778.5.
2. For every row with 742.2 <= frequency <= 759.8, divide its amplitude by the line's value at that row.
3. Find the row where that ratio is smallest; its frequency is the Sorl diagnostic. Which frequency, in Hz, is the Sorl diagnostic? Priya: 746.0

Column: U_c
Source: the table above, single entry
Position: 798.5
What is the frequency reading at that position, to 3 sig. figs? 16.7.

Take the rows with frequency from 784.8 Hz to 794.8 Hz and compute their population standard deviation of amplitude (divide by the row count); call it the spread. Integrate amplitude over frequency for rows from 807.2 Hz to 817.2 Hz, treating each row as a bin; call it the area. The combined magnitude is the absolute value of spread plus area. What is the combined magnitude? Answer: 171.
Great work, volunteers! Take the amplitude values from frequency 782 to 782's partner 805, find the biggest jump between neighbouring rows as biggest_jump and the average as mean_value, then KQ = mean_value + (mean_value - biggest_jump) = 31.3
